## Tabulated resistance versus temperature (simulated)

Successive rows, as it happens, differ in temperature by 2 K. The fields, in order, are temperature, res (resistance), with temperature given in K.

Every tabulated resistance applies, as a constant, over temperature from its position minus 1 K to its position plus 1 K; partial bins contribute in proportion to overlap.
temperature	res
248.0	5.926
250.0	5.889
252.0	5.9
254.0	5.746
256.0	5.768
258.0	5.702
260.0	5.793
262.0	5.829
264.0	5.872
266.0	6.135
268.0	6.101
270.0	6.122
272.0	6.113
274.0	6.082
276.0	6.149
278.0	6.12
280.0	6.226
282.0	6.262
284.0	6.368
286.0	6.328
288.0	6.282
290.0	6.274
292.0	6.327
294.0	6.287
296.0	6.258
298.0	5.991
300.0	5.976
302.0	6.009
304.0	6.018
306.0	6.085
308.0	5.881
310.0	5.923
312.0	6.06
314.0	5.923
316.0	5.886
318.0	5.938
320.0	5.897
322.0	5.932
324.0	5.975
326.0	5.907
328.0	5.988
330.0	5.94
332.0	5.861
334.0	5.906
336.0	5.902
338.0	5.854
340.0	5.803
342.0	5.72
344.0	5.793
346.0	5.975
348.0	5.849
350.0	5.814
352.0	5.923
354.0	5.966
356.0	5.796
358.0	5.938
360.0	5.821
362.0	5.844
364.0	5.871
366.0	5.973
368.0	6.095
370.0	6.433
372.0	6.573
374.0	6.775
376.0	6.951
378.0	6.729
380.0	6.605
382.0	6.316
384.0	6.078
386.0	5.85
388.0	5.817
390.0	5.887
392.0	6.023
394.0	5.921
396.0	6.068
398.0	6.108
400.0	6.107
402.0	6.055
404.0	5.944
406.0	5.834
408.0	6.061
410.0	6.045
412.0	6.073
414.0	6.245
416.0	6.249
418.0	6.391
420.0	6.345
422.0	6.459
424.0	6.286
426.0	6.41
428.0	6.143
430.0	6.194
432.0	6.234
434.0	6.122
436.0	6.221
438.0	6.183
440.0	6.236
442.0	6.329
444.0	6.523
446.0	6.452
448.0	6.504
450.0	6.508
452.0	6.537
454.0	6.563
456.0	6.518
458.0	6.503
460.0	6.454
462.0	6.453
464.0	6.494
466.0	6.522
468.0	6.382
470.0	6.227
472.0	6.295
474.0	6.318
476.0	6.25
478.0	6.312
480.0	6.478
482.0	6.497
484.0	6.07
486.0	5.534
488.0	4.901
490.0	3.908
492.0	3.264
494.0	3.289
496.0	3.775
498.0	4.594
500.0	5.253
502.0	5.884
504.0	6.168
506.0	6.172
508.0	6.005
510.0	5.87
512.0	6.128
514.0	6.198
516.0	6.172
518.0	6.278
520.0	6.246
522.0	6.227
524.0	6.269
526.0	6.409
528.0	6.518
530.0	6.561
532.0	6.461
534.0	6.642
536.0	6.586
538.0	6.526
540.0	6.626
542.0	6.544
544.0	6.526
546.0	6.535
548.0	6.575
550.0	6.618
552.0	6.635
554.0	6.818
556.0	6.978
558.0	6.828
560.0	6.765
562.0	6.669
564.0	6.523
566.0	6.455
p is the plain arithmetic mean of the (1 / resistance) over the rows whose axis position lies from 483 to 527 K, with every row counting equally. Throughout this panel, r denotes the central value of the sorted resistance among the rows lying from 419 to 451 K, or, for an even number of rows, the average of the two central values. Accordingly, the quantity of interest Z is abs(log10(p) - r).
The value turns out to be 7.03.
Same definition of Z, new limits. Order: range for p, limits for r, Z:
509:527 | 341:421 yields 6.83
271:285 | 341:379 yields 6.73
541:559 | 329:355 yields 6.69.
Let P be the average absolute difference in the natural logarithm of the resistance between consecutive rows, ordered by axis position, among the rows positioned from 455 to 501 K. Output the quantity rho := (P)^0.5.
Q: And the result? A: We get 0.24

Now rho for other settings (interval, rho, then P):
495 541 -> 0.19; 0.034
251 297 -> 0.10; 0.010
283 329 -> 0.11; 0.011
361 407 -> 0.15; 0.022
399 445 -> 0.13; 0.017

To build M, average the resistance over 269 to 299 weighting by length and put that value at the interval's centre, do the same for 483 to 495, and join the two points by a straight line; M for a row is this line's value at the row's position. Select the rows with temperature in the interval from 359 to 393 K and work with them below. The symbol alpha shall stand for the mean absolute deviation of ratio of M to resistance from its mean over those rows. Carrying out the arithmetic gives 0.047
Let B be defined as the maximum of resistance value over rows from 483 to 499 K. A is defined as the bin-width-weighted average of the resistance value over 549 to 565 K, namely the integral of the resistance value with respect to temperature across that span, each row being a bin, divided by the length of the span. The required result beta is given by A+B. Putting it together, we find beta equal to 12.8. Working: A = 6.73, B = 6.07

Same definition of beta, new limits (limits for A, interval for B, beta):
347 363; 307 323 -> 11.9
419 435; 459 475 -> 12.8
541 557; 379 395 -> 13.3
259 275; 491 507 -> 12.2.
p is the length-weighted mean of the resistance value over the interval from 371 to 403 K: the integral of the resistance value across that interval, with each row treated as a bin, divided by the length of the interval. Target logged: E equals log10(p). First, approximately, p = 6.24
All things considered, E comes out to 0.795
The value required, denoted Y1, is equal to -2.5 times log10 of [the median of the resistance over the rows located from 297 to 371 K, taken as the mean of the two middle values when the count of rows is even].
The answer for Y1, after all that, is -1.93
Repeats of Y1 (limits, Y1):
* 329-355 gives -1.92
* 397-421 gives -1.96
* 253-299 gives -1.97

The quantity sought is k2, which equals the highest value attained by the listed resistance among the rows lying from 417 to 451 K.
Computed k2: 6.523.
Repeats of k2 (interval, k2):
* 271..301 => 6.368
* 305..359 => 6.085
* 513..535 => 6.642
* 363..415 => 6.951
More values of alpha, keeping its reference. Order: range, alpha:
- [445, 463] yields 0.006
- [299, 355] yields 0.015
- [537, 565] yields 0.017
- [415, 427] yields 0.009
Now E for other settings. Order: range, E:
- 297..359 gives 0.772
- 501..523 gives 0.787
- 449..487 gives 0.804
